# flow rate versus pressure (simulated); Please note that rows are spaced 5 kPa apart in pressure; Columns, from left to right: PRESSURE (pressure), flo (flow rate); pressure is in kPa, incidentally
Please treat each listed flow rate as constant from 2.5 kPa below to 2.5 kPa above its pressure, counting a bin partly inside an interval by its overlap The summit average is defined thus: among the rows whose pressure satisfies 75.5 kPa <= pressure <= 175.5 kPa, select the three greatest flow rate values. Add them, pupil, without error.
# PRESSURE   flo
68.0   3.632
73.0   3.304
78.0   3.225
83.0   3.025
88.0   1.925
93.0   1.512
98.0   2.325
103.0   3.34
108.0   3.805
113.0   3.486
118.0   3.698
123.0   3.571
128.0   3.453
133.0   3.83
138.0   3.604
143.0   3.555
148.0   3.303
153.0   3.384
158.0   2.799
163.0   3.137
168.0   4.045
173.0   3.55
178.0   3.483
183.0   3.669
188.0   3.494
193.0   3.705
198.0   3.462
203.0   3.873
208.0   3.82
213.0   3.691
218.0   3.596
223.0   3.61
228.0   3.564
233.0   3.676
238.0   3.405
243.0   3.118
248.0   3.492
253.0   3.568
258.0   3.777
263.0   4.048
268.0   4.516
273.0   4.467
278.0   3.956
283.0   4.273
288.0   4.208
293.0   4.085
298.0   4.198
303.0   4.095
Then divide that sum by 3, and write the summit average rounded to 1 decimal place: 3.9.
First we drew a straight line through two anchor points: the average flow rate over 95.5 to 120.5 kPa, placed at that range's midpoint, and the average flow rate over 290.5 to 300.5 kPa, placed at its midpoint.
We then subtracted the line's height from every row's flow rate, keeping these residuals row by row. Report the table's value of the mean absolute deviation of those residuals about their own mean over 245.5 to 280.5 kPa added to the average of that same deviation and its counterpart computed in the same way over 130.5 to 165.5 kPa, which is 0.59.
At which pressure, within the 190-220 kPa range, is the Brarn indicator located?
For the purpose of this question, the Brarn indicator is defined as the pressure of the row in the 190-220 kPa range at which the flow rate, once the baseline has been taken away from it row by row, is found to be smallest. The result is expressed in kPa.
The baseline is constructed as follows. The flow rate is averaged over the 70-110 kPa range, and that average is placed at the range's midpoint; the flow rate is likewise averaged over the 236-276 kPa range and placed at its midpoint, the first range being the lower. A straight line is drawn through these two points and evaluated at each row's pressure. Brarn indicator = 198.0 kPa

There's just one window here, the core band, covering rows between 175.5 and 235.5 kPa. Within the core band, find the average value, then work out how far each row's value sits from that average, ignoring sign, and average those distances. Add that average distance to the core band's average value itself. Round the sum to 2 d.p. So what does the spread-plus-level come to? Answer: 3.74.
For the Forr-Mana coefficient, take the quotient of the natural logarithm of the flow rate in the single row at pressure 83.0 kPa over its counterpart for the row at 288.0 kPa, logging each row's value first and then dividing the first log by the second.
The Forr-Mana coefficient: 0.770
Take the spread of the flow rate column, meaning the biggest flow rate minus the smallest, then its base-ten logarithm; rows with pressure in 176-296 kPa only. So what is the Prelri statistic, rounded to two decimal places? 0.15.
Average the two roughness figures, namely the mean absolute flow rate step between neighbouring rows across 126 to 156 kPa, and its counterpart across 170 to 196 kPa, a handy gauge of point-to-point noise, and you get 0.18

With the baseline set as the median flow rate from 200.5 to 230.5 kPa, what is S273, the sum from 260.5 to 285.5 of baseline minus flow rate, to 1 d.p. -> -3.0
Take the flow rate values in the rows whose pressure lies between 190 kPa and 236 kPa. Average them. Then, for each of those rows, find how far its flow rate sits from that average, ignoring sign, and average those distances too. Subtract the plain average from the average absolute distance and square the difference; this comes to 12.7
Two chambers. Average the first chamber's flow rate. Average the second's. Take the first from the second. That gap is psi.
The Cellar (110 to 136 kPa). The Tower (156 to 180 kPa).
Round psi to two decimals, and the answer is -0.20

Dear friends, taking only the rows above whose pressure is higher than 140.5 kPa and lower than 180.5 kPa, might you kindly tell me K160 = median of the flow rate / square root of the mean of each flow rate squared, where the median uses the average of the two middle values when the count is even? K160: 1.00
